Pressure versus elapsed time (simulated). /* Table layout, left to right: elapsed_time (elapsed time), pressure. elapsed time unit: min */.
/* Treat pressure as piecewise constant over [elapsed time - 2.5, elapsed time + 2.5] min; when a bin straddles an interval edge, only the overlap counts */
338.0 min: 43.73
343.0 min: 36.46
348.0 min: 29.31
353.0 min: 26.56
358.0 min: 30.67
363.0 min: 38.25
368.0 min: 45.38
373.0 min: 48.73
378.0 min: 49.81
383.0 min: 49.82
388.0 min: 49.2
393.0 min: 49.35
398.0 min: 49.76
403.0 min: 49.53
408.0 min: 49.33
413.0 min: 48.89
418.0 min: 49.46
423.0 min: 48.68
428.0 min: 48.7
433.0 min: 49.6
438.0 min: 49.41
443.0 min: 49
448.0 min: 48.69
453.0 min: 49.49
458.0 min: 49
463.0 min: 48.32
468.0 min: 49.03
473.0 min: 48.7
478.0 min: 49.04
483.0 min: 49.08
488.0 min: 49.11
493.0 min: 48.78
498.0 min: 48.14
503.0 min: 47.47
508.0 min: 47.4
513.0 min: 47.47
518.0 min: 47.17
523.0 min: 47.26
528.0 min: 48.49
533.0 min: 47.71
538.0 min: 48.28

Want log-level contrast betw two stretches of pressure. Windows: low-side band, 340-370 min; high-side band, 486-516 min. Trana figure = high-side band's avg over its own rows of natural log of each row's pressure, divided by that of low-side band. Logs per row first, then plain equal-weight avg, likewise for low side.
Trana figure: 1.10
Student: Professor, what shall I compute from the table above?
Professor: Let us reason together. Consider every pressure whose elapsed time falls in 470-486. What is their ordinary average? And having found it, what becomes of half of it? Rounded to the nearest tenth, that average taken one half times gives 24.5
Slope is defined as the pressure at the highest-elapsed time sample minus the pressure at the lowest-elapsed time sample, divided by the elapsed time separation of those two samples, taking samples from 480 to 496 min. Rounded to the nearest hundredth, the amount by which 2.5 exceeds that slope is 2.53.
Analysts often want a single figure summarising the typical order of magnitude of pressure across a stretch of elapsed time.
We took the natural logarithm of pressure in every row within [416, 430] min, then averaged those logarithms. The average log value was 3.891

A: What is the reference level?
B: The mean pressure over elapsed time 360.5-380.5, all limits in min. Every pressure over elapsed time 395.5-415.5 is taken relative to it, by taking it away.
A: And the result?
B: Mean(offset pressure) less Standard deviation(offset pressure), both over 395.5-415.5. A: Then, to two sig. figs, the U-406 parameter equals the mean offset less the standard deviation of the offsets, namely 3.5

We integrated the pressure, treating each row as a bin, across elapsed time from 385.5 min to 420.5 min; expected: 1728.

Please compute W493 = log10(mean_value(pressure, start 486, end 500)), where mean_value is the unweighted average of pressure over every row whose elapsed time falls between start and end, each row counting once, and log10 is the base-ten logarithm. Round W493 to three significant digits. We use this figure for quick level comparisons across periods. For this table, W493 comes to 1.69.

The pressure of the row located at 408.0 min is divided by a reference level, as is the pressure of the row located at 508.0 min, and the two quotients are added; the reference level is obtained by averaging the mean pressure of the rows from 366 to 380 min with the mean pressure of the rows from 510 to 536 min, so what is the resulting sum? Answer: 2.02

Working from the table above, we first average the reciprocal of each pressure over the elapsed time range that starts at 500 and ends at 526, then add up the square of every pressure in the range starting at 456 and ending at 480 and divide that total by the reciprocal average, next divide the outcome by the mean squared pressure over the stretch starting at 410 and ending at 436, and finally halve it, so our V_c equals 117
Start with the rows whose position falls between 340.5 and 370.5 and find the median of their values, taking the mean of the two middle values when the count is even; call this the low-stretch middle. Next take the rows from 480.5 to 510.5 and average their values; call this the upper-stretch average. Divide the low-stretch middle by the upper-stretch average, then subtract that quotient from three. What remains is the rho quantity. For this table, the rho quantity 2.306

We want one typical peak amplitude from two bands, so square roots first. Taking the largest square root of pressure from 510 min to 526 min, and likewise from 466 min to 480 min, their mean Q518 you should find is 6.95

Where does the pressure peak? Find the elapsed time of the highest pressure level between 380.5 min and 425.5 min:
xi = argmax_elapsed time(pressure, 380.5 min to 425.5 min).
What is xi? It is 383.0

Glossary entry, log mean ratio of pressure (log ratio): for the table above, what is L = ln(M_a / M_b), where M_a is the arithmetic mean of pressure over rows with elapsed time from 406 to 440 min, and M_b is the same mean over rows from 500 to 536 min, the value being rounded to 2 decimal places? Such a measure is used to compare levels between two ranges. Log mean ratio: 0.03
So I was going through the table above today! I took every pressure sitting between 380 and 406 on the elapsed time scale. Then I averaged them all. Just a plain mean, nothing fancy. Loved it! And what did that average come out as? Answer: 49.5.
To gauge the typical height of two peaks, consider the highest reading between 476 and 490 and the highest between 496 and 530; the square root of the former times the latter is 48.8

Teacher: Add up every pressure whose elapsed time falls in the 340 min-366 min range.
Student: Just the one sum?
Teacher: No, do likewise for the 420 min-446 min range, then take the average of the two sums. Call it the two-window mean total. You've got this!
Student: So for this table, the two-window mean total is 203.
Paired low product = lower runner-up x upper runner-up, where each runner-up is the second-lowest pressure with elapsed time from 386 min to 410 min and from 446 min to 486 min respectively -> 2402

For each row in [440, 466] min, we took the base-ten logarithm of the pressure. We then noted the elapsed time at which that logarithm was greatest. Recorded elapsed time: 453.0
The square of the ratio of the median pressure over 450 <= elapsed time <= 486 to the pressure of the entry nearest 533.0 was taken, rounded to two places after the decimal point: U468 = 1.06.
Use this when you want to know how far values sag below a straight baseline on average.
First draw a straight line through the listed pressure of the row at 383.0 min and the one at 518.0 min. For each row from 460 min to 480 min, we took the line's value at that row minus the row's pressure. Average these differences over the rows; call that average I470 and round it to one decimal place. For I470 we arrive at -0.7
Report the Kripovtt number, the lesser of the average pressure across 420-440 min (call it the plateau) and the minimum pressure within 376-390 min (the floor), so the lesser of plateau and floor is 49.1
